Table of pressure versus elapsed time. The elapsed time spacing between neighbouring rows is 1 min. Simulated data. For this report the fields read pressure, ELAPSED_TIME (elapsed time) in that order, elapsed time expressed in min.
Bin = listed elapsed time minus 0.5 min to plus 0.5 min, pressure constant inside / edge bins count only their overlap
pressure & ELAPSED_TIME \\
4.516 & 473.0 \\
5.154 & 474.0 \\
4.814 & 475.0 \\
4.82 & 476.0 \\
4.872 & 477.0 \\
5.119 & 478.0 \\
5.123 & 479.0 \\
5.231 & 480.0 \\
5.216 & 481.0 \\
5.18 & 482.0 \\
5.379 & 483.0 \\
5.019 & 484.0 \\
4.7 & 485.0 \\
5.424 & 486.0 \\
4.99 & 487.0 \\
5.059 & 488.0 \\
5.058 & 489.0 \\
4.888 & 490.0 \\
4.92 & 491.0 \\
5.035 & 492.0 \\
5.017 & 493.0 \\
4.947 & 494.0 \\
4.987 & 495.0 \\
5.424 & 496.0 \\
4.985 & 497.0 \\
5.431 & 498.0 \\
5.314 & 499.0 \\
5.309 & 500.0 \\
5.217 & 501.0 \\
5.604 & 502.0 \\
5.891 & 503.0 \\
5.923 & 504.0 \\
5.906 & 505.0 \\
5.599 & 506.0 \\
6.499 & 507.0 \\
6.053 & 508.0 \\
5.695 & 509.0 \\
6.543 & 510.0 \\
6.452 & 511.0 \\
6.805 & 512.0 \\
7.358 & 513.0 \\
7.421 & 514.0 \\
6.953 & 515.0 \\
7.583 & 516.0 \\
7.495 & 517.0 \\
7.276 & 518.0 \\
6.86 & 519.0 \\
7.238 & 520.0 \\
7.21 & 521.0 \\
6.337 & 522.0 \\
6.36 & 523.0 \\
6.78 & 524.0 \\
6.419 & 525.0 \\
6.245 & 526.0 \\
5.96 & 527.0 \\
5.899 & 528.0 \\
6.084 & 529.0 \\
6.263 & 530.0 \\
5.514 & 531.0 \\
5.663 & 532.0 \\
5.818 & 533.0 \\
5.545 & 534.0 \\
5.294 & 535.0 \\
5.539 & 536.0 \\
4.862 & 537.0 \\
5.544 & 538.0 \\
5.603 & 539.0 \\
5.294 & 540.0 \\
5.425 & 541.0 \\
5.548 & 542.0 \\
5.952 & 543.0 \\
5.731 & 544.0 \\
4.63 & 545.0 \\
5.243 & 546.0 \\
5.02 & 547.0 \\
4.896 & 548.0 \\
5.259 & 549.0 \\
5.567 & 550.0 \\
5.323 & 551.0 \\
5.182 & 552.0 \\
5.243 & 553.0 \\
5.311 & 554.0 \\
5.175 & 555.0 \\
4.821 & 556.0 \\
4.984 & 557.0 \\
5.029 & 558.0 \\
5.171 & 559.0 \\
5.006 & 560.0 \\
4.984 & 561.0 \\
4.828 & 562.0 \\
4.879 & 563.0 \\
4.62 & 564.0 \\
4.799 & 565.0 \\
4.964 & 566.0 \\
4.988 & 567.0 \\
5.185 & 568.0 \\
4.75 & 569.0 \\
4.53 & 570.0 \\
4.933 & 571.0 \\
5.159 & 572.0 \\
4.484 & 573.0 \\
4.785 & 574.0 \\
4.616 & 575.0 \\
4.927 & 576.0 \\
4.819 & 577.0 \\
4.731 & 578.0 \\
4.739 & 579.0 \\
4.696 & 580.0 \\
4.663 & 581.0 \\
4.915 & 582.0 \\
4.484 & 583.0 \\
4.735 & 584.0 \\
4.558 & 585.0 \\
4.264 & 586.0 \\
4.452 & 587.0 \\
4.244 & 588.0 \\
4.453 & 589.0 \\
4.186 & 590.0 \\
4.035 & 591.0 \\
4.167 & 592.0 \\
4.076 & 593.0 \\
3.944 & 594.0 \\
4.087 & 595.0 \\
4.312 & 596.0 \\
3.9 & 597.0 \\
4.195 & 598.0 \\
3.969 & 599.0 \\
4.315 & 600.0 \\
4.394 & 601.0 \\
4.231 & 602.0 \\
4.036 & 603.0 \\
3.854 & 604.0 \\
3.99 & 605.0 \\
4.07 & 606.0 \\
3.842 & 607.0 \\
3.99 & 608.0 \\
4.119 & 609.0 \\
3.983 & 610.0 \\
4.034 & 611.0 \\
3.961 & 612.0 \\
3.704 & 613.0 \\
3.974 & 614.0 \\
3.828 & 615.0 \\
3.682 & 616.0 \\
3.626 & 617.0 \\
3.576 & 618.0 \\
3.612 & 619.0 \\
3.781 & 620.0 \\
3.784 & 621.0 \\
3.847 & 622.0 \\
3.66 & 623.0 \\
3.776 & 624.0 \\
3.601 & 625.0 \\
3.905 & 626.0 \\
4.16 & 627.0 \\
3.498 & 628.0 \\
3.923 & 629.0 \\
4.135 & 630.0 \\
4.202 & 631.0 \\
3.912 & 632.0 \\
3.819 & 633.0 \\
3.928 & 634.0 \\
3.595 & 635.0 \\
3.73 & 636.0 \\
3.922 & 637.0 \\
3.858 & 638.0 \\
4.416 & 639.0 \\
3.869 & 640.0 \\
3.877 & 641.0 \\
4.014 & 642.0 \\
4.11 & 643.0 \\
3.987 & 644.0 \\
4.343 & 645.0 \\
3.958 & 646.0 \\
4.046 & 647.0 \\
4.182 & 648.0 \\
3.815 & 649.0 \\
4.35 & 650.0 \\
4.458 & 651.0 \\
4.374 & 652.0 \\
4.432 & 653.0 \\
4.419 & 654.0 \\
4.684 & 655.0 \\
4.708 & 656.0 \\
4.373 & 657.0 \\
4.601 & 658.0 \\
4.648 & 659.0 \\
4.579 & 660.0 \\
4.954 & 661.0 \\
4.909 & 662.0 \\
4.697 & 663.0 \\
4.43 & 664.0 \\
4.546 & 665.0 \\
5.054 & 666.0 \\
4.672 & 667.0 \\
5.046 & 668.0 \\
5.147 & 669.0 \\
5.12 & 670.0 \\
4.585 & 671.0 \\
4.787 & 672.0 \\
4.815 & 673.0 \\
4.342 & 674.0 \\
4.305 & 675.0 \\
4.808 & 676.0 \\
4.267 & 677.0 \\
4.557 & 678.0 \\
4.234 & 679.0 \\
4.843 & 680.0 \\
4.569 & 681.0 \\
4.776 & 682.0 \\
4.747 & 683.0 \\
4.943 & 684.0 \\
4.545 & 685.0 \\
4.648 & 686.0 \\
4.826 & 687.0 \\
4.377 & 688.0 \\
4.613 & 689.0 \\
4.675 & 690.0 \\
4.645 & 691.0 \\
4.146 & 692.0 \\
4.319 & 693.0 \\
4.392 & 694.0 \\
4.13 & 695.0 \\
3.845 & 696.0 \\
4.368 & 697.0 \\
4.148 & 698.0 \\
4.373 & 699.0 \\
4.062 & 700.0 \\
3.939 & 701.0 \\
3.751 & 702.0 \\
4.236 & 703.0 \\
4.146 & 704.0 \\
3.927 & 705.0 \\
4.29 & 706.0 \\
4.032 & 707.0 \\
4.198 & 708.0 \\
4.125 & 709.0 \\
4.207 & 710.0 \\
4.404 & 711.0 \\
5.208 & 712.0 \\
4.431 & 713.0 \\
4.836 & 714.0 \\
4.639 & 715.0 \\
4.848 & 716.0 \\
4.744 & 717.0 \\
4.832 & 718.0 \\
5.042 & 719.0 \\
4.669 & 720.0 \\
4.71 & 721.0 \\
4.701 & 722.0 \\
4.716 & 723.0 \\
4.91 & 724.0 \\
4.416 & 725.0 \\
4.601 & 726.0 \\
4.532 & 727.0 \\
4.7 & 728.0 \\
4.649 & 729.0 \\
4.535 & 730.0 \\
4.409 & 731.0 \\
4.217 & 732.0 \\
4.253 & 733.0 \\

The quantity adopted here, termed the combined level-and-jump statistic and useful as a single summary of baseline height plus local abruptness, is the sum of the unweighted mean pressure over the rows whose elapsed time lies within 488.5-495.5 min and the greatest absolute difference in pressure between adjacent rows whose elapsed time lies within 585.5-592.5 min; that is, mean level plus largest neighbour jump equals 5.2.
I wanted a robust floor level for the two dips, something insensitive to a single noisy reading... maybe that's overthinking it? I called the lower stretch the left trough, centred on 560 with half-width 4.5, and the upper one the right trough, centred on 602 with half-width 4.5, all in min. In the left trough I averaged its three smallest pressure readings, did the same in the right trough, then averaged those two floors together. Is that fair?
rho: 4.3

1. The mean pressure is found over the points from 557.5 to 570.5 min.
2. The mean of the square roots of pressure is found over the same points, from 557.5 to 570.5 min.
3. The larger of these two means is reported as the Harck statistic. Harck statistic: 4.90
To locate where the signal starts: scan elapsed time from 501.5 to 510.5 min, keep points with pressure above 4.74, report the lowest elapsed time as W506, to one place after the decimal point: 502.0 min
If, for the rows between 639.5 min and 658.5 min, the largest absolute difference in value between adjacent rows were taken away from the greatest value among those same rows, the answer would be 4.17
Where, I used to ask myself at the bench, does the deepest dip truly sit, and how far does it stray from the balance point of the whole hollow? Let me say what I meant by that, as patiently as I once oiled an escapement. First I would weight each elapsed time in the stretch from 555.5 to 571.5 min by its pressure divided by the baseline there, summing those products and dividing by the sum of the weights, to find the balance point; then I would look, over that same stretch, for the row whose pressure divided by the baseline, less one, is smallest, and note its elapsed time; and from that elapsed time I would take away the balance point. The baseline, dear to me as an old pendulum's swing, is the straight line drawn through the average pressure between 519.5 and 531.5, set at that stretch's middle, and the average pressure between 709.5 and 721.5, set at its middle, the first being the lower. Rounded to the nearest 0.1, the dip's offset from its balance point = 6.5 min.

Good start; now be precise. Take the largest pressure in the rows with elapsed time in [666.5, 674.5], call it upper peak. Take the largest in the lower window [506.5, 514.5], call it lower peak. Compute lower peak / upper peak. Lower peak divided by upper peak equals 1.44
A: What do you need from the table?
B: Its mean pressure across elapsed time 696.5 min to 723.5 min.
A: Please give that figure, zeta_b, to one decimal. 4.4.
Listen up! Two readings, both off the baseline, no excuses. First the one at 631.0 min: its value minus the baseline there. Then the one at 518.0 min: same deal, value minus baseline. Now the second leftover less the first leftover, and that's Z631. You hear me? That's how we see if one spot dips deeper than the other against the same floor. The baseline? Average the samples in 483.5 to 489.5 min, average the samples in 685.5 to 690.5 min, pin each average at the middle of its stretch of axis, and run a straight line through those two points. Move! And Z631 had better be 2.8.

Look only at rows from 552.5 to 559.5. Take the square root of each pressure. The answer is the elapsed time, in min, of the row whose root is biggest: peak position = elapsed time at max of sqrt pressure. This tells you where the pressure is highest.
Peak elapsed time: 554.0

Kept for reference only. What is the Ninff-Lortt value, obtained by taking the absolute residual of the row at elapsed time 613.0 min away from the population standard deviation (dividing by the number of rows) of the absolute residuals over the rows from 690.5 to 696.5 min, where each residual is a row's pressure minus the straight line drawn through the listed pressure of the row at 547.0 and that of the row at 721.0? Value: -0.95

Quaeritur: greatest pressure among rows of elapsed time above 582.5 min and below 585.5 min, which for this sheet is 4.735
